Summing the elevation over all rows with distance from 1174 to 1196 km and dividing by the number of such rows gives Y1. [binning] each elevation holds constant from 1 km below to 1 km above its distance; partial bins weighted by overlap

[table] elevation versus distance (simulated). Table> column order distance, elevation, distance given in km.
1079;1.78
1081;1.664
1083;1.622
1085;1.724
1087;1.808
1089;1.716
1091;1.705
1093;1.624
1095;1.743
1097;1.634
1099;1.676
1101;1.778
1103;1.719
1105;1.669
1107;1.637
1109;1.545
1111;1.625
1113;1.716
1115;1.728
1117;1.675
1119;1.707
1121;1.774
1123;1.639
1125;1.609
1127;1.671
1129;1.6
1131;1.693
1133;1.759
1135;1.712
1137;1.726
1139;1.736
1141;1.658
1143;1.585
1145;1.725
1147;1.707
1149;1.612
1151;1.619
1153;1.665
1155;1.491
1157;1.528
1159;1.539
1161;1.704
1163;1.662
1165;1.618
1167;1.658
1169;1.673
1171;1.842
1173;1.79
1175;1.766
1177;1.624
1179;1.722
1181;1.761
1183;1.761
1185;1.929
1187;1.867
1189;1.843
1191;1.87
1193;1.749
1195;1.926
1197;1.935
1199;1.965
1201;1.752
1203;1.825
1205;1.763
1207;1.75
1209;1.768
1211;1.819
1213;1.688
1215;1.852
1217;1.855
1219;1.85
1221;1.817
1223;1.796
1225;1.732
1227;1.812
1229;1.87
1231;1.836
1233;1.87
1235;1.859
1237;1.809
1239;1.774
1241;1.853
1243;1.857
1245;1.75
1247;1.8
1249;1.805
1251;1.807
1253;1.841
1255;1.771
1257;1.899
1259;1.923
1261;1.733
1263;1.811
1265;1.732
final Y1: 1.80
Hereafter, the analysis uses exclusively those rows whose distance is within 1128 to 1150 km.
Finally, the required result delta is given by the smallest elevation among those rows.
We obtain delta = 1.585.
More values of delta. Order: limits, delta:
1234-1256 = 1.75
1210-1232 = 1.688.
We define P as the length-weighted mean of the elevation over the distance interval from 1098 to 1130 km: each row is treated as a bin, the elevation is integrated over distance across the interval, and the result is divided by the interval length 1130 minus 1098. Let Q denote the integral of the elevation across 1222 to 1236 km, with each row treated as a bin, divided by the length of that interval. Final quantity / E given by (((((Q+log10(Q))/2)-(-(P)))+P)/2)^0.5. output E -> 1.48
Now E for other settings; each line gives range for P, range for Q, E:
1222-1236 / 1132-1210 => 1.52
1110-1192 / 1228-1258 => 1.49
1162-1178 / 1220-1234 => 1.49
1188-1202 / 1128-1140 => 1.53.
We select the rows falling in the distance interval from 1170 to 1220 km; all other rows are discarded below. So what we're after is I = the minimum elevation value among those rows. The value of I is 1.624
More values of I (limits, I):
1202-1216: 1.688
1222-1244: 1.732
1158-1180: 1.539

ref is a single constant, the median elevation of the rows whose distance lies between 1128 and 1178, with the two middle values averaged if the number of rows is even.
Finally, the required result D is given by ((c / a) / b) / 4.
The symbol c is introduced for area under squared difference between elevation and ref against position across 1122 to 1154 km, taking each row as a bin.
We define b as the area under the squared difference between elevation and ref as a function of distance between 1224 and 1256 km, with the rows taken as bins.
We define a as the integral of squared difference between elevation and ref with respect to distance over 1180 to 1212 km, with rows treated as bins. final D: 0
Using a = 1.05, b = 0.8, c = 0.09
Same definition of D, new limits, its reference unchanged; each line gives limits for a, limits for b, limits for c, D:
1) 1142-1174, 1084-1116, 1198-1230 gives 5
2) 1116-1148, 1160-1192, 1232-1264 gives 4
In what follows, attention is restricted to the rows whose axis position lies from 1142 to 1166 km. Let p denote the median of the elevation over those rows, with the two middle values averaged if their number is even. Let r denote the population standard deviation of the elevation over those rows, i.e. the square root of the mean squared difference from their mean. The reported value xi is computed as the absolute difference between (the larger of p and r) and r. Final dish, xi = 1.55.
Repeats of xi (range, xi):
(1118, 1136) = 1.64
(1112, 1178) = 1.60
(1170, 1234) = 1.74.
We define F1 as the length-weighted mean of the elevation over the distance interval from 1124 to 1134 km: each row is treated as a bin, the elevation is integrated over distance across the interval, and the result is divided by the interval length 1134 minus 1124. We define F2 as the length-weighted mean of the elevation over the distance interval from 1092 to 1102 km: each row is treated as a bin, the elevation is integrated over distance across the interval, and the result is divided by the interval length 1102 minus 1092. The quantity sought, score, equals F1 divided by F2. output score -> 0.99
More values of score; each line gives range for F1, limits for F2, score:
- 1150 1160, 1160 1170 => 0.94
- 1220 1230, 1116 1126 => 1.07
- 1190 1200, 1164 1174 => 1.10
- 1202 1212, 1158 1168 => 1.09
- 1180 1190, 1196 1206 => 0.99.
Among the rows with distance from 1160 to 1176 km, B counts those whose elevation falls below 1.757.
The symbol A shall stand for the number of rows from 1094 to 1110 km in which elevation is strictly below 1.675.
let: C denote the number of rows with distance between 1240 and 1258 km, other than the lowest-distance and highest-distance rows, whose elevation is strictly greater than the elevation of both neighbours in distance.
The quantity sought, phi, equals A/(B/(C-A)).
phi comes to -1.6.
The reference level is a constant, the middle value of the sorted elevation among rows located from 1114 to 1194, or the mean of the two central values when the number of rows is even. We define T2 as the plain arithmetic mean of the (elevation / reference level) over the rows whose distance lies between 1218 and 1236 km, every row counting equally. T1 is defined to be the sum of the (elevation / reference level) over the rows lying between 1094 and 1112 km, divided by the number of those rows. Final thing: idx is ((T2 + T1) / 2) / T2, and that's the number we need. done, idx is 0.96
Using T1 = 0.98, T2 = 1.07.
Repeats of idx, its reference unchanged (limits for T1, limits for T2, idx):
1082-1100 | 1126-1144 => 1.00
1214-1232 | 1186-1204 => 0.99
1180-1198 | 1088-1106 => 1.05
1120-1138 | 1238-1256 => 0.97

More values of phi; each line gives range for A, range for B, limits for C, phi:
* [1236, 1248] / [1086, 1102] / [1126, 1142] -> 0.0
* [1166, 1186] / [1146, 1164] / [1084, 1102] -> -0.3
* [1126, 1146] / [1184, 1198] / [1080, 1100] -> -8.0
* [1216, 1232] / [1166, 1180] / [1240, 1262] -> 0.0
